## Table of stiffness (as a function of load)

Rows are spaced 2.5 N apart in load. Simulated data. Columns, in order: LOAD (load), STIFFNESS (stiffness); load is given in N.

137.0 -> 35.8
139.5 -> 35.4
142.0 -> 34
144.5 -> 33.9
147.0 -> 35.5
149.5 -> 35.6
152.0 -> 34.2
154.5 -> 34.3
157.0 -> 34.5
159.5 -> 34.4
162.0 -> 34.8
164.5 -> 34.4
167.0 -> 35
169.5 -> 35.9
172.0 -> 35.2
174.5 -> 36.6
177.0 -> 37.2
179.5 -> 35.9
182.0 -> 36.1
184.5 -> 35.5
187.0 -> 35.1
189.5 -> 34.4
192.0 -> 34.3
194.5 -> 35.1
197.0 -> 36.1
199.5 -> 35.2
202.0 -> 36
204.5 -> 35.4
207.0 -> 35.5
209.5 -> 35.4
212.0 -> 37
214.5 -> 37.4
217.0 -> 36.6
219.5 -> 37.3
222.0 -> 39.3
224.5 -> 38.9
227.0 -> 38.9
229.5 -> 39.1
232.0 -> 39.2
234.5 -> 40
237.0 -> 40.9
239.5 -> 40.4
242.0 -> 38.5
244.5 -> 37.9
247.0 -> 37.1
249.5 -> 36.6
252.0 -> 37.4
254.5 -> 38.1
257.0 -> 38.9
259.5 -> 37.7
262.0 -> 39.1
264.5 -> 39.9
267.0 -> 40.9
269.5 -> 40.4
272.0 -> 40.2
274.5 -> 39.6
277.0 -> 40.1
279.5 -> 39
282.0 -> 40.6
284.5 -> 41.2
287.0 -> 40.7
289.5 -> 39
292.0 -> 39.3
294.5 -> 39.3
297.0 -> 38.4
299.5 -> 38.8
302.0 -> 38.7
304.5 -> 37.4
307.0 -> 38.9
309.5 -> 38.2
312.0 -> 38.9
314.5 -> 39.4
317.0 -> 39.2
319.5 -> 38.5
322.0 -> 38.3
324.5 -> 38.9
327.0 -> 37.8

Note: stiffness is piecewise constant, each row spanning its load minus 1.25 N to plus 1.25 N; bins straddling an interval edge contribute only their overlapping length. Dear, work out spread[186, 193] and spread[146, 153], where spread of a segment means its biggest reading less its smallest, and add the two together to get 2.2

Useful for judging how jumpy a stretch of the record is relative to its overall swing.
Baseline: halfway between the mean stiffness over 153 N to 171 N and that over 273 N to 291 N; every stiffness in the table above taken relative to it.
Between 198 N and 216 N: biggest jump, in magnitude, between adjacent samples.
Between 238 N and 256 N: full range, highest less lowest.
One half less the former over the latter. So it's 0.1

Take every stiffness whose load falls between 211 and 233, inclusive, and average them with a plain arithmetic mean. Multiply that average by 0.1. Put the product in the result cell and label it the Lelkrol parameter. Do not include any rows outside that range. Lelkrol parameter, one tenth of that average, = 3.82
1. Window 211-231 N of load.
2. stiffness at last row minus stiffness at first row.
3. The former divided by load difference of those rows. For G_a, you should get 0.12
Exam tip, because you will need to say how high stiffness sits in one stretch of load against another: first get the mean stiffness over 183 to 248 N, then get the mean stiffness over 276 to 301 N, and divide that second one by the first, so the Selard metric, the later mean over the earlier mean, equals 1.066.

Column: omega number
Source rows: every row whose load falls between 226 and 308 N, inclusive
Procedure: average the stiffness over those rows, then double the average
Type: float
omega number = 78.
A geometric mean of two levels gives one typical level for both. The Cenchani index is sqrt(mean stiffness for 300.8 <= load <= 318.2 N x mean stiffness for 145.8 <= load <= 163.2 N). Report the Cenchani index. 36.7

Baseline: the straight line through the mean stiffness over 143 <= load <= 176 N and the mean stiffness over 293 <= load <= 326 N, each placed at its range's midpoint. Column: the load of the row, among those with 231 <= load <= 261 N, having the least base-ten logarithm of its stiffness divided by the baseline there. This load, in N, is 249.5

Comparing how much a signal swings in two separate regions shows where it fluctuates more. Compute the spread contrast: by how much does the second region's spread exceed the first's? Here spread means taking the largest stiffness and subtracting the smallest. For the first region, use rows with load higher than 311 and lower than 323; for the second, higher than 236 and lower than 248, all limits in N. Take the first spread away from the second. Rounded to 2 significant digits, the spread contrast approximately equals 2.7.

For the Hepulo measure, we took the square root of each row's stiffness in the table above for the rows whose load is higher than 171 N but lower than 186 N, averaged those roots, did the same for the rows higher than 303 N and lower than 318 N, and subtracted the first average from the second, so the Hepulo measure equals 0.21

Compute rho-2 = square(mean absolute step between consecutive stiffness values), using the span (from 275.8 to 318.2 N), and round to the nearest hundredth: 0.57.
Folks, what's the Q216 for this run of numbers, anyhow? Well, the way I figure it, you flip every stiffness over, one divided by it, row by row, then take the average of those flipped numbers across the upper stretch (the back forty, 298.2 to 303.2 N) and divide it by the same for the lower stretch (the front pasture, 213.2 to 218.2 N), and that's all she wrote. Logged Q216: 0.955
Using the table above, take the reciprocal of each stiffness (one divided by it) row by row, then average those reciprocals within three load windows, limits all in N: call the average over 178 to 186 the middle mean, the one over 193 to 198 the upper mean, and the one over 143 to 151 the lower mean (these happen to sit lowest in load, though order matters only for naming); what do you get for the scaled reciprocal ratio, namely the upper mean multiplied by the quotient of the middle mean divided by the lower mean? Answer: 0.0274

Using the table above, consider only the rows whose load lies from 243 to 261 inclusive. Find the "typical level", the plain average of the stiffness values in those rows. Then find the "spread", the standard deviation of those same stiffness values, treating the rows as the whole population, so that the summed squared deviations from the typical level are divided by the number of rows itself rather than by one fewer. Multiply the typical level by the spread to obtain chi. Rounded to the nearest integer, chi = 26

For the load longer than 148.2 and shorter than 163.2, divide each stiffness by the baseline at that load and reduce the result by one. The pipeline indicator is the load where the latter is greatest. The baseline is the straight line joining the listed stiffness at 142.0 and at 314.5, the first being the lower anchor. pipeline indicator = 149.5 N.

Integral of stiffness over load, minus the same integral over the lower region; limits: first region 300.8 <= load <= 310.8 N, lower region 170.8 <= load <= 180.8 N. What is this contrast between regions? 21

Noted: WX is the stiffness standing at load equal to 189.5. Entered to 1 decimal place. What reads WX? 34.4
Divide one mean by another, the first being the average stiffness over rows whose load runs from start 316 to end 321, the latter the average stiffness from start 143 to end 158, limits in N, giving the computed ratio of 1.12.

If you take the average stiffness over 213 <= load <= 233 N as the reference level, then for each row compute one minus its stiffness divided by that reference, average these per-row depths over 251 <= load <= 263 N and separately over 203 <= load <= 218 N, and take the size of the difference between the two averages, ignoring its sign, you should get 0.053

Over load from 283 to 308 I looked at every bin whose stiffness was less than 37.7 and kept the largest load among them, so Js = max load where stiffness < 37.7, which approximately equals 304.5 N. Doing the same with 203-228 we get 219.5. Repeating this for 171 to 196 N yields 194.5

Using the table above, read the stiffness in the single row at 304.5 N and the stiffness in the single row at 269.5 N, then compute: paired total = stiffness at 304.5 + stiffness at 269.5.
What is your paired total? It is 78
